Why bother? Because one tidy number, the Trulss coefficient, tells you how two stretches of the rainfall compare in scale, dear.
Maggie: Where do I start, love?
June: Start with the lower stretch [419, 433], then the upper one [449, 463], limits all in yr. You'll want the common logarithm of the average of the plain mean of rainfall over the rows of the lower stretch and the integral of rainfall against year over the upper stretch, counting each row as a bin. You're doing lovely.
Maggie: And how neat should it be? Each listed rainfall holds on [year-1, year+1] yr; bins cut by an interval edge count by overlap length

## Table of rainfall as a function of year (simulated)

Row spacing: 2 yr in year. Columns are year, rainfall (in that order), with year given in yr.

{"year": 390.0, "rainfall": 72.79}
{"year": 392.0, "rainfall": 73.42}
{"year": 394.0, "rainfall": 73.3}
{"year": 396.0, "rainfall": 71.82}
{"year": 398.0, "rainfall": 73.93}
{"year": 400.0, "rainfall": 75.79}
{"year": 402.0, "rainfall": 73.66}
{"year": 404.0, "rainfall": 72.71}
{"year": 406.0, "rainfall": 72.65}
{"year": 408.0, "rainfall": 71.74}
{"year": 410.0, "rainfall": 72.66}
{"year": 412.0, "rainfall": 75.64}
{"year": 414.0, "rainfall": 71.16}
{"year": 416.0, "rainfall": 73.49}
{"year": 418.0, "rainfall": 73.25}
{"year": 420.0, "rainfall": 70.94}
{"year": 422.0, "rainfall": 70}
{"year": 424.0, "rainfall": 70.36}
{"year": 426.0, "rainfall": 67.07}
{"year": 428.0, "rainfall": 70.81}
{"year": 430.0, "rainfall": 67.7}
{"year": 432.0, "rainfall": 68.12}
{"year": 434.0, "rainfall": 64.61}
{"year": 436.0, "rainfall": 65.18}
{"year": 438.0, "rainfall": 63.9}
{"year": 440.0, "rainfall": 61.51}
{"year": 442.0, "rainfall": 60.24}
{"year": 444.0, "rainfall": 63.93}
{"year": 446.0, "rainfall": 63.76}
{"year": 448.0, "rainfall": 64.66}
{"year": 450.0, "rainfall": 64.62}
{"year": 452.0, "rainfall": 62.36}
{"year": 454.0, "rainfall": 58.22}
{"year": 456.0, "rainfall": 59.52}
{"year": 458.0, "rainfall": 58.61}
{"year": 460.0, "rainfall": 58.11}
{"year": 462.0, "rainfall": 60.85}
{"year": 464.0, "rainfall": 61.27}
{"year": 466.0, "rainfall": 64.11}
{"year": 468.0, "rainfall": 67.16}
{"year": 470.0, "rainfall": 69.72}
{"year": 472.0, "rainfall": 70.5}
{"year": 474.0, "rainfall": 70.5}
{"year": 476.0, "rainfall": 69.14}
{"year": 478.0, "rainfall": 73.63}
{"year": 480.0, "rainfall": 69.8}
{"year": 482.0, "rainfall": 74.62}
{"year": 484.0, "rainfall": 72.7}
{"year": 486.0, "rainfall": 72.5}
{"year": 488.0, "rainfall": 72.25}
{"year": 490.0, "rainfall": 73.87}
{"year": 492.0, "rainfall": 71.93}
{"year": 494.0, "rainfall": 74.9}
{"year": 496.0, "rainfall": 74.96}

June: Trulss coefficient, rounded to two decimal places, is 2.66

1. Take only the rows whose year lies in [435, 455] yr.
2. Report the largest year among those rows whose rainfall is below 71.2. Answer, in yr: 454.0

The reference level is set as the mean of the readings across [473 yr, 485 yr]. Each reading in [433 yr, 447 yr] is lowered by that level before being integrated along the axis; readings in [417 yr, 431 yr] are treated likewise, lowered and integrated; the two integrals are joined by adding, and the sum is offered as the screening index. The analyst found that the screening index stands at -142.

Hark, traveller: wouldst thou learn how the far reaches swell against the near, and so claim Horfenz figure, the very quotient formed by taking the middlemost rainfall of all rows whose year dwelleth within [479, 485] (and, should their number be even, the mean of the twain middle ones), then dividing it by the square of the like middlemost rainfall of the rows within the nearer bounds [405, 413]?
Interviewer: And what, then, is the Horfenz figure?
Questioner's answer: 0.0138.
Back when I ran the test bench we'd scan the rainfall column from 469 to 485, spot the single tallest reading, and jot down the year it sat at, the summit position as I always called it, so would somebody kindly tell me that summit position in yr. 482.0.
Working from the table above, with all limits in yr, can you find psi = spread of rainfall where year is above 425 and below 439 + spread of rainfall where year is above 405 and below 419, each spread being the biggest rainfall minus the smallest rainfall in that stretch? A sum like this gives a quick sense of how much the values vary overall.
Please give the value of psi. 11.4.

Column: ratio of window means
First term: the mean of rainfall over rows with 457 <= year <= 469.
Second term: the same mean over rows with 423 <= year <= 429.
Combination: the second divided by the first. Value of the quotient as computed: 1.13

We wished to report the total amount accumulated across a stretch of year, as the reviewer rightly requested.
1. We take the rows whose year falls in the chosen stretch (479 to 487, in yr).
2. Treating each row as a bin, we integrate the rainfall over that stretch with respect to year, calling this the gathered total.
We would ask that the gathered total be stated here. 579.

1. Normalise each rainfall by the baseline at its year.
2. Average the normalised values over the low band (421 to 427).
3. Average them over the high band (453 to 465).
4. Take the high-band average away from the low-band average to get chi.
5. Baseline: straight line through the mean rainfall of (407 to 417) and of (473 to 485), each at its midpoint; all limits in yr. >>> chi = 0.13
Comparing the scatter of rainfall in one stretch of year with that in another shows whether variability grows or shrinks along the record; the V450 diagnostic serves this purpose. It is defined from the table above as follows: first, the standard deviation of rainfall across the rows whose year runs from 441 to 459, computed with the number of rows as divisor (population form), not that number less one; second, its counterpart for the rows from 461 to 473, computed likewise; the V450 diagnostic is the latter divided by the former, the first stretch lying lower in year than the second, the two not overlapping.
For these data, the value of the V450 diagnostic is 1.53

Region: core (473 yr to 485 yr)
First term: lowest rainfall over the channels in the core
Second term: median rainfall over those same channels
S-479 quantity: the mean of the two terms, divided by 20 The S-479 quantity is 3.52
